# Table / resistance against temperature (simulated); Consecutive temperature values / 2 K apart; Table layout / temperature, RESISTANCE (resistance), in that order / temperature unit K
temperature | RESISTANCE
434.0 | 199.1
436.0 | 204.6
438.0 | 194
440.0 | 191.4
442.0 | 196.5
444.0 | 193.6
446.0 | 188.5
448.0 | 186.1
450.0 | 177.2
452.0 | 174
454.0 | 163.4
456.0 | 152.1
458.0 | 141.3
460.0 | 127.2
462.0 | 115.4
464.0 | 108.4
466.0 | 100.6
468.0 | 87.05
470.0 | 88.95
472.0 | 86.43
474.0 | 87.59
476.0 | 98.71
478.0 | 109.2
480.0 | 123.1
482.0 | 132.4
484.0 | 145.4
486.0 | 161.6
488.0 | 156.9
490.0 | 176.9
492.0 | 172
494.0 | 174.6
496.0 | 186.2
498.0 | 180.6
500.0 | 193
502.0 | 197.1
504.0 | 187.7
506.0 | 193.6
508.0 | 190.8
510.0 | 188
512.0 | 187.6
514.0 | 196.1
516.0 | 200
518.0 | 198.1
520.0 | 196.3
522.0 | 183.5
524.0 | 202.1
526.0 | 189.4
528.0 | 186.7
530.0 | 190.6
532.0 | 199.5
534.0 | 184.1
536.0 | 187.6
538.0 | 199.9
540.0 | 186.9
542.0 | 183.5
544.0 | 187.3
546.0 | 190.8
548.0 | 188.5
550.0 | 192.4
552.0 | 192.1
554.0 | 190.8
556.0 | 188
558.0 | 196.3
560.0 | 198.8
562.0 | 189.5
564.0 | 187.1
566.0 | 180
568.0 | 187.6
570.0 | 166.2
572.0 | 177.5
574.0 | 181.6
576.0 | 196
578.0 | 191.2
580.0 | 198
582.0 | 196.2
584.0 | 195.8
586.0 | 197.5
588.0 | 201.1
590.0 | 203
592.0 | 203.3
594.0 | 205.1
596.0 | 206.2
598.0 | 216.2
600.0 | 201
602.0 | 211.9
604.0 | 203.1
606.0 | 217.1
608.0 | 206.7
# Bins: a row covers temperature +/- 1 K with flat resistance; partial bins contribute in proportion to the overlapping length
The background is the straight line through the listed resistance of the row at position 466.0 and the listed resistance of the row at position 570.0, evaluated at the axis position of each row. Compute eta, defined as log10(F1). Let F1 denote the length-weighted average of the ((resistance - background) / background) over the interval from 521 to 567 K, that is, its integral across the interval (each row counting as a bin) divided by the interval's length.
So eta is -0.56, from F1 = 0.27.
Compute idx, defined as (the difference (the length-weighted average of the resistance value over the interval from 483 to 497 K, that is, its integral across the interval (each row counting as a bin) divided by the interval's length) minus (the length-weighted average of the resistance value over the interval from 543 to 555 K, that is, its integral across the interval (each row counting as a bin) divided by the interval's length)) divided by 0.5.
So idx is -45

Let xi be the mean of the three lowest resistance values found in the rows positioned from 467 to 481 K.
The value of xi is 87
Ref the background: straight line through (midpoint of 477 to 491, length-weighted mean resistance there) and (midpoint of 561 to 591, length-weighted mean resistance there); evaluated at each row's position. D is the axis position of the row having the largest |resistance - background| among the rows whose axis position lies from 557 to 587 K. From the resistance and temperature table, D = 570.0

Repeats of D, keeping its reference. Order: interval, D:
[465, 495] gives 472.0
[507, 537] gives 516.0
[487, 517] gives 502.0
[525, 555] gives 532.0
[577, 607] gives 598.0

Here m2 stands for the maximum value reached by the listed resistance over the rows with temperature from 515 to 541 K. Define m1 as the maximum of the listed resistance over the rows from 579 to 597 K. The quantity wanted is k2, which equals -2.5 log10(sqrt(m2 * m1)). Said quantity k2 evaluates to -5.77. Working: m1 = 206.2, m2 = 202.1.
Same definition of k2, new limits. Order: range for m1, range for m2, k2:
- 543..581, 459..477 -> -5.50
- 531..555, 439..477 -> -5.74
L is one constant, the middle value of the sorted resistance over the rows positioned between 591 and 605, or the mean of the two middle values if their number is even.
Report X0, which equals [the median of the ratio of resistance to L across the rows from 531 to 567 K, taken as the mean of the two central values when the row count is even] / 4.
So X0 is 0.230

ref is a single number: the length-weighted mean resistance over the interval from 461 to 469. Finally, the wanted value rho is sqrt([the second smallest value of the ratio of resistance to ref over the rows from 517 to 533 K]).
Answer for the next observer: 1.35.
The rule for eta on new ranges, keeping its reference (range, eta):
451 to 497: -0.58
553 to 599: -0.85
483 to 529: -0.33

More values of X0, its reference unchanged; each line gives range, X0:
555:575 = 0.228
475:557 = 0.229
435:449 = 0.236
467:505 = 0.191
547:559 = 0.233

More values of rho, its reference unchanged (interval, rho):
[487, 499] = 1.29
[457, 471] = 0.93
